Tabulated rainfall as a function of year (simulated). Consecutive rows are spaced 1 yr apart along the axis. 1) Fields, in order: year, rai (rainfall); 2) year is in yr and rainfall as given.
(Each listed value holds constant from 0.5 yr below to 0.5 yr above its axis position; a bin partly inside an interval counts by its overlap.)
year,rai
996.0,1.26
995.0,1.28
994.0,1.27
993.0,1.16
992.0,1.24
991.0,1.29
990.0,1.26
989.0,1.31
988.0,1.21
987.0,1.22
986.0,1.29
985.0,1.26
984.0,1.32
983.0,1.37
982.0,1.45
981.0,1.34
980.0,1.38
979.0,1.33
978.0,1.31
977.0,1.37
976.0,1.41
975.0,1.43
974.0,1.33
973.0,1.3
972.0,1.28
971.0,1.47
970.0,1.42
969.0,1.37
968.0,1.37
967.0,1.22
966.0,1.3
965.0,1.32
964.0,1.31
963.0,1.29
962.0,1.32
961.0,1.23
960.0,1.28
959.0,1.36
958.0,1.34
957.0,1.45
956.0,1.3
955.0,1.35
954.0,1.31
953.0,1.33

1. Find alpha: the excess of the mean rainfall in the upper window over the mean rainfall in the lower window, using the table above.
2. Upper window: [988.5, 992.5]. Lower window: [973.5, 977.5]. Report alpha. -0.11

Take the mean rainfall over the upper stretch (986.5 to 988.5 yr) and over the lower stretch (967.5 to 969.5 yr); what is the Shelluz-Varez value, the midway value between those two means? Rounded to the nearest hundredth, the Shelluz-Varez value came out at 1.29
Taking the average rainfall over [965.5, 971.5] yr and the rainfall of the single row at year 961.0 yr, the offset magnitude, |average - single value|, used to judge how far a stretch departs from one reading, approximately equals 0.13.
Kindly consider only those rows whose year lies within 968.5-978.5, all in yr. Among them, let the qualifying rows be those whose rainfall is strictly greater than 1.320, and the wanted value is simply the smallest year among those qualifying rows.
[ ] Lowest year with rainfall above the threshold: 969.0 yr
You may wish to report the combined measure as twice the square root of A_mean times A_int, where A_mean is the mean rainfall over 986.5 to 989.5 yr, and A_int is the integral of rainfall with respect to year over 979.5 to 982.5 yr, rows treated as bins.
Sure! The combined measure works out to 4.56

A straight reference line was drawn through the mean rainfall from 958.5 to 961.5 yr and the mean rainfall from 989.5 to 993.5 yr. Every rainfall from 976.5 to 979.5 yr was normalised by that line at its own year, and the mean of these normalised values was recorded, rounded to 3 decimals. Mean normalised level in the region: 1.061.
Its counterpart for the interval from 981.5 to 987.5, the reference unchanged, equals 1.055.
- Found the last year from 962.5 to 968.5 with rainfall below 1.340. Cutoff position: 967.0 yr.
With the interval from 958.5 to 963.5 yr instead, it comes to 963.0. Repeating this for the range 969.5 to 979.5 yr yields 979.0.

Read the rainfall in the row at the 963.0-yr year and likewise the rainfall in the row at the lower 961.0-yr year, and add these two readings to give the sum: 2.52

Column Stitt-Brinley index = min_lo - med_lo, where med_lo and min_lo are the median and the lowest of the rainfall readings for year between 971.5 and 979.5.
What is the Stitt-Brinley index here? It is -0.05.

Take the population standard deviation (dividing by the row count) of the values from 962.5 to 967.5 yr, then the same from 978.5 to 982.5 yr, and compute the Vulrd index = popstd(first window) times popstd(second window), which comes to 0.0017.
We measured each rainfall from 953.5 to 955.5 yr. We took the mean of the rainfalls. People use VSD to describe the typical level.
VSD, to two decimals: 1.33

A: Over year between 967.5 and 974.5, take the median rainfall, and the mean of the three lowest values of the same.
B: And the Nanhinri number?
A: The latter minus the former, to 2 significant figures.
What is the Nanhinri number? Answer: -0.067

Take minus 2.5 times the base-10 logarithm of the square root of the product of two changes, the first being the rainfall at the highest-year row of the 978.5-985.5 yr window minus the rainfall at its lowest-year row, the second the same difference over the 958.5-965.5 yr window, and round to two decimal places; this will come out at 3.19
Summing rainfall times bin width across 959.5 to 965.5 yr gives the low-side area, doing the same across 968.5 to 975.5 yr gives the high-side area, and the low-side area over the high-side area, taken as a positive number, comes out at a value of 0.81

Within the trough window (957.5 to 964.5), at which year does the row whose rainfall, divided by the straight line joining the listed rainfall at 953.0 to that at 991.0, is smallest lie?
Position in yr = 961.0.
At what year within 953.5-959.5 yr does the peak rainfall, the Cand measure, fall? 957.0 yr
